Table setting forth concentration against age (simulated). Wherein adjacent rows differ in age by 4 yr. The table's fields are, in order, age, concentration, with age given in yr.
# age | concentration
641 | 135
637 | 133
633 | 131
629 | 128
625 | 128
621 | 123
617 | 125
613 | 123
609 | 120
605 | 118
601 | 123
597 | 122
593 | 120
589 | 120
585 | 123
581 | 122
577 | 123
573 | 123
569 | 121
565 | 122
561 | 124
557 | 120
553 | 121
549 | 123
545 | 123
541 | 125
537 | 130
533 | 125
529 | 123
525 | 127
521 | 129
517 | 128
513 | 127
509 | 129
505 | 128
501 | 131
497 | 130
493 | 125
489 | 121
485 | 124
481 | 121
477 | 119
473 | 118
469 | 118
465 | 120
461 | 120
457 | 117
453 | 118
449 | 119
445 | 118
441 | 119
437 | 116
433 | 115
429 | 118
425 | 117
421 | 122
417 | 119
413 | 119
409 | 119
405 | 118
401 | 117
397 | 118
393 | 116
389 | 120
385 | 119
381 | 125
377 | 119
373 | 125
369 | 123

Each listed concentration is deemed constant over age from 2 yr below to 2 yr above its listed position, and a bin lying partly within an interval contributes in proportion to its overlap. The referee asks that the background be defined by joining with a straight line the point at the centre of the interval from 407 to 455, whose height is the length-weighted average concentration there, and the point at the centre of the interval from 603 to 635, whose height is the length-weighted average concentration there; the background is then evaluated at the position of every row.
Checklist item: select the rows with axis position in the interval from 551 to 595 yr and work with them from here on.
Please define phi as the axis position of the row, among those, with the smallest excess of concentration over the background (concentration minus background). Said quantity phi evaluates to 593 yr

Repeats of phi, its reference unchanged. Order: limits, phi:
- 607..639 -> 609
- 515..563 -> 557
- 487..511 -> 489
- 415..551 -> 433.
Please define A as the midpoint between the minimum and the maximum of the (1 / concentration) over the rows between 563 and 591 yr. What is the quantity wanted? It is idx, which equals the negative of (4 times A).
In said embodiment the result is -0.0329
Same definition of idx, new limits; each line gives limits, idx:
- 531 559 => -0.0321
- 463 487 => -0.0331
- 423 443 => -0.0342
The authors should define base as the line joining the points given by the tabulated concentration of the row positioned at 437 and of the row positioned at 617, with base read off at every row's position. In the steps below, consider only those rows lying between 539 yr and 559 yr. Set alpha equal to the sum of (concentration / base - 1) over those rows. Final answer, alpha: 0.03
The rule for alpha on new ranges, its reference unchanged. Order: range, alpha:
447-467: 0.08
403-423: 0.20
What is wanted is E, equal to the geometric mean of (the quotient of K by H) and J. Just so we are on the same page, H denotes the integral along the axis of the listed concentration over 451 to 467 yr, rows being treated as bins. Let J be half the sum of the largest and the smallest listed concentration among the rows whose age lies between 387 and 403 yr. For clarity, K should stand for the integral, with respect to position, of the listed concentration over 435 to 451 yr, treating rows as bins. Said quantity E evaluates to 10.8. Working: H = 1900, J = 118.0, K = 1888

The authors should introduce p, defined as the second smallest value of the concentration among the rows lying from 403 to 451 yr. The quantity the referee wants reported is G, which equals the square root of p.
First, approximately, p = 116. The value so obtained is 10.8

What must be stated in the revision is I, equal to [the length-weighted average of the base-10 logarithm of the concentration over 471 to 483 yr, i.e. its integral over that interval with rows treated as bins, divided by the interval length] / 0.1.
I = 20.8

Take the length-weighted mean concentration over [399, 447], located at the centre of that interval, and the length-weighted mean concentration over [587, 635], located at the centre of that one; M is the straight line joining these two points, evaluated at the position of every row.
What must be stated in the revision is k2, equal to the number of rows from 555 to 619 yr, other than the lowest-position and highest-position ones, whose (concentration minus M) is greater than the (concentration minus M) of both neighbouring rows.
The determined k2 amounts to 4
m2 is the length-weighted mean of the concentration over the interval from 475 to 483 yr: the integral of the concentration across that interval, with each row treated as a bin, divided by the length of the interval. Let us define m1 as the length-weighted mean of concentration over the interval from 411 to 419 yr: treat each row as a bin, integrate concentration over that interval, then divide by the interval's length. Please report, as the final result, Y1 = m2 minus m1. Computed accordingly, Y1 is 1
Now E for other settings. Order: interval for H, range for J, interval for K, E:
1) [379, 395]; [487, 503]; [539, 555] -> 11.4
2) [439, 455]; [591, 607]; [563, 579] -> 11.1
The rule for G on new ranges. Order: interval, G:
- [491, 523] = 11.3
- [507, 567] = 11.0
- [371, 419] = 10.8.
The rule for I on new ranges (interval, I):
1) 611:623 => 20.9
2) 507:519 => 21.1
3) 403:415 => 20.7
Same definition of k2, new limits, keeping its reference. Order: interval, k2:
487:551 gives 4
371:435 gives 6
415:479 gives 5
